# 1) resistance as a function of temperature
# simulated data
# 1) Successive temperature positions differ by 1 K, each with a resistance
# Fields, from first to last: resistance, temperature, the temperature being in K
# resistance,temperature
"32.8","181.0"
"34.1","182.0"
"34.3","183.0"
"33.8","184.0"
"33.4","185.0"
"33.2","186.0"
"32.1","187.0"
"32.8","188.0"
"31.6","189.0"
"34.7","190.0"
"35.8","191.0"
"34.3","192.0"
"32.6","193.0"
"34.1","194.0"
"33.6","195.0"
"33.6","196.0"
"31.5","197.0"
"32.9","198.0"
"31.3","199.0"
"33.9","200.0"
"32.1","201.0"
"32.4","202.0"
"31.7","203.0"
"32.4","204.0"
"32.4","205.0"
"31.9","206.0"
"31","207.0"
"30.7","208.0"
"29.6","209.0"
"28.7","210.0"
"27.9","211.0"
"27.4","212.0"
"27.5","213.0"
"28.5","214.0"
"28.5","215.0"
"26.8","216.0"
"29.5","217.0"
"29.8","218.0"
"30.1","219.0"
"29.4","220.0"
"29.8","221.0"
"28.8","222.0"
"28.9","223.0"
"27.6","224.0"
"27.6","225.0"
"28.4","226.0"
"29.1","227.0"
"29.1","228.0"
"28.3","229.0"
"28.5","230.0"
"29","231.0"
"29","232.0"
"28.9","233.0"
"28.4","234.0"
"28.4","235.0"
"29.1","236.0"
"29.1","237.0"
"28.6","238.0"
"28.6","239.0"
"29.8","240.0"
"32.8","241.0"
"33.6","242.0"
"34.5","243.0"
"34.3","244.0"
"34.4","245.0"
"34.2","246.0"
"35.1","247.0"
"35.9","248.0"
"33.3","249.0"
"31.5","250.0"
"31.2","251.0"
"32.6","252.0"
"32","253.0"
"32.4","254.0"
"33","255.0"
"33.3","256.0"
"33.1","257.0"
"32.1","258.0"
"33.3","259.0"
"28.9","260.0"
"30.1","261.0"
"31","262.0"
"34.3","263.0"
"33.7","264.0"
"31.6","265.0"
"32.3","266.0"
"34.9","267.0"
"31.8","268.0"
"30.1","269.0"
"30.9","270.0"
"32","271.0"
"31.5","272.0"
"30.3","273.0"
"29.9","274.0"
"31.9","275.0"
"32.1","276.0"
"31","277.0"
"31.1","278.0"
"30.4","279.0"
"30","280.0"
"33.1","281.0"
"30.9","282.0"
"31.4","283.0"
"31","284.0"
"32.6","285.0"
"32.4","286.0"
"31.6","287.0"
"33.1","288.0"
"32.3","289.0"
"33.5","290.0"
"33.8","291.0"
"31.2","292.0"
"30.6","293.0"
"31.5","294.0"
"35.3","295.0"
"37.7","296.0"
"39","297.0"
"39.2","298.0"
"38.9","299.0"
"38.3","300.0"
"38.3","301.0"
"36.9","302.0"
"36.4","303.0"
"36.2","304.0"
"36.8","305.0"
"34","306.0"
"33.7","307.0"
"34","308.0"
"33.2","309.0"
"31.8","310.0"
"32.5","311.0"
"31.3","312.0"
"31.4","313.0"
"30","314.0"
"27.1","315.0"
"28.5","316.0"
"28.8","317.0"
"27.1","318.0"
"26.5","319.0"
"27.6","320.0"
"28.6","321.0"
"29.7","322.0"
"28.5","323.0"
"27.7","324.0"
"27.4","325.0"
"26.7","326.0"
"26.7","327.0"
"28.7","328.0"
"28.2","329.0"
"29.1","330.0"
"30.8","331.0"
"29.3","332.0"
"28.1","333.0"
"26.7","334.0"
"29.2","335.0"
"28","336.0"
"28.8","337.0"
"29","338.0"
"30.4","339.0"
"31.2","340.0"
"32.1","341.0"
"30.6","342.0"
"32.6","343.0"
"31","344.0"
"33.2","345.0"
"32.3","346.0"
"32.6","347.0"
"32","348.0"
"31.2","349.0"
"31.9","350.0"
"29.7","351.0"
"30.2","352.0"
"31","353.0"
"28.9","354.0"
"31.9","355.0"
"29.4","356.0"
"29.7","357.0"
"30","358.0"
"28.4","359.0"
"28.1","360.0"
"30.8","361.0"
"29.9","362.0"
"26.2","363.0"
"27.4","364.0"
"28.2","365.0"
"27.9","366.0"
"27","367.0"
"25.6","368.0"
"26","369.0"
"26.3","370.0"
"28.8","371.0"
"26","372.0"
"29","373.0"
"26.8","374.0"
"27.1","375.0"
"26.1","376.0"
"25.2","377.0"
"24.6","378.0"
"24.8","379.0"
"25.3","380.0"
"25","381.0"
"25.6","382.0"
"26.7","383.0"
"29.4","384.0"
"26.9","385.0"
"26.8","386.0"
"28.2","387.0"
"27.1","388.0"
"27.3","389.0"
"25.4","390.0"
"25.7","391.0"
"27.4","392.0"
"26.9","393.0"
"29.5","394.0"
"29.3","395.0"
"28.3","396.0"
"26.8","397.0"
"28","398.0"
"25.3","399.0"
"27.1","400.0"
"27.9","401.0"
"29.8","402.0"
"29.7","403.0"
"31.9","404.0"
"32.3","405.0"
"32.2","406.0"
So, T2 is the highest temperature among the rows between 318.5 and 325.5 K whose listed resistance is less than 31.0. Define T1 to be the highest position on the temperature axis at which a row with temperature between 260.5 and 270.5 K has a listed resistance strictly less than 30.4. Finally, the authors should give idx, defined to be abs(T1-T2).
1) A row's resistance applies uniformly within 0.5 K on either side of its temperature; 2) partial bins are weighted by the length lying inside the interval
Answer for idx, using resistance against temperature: 56 K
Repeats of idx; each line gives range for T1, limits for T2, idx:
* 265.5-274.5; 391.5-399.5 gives 125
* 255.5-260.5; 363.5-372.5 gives 112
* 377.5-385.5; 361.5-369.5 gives 16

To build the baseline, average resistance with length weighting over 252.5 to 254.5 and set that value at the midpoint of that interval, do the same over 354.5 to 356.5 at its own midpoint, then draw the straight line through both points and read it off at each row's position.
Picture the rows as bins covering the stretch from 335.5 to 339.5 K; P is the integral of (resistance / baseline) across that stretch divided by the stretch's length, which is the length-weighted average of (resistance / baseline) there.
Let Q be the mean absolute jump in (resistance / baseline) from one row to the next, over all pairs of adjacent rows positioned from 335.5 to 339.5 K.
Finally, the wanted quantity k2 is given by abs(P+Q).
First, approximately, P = 0.94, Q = 0.026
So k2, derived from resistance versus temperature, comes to 0.97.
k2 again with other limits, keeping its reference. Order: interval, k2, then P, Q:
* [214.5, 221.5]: 0.92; 0.89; 0.031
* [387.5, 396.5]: 0.95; 0.91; 0.035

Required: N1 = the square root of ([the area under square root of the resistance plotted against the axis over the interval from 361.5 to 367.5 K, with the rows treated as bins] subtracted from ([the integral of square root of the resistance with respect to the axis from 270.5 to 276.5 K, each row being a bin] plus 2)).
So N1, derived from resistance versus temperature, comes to 1.99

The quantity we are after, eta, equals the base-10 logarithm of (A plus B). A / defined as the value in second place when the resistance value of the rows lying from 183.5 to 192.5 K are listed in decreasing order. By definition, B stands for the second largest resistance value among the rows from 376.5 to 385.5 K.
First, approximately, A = 34.7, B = 26.9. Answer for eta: 1.79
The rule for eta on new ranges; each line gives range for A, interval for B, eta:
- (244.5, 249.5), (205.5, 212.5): 1.82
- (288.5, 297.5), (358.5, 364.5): 1.83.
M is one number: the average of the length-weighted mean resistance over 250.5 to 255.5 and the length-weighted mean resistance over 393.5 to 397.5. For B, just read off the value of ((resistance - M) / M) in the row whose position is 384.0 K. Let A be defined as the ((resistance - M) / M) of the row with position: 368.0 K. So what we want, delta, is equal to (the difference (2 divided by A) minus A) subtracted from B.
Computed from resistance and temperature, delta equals 13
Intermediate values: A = -0.16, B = -0.032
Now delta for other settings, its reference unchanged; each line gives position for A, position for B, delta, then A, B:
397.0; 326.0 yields 17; -0.12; -0.120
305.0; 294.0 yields -9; 0.21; 0.038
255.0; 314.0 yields -23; 0.09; -0.012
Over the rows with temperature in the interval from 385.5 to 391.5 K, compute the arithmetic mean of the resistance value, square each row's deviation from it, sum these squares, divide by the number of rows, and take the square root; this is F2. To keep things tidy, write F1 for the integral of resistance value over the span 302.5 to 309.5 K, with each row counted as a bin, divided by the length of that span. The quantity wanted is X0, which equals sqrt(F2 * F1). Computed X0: 5.8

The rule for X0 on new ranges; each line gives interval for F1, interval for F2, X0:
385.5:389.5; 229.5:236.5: 2.8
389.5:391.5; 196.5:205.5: 4.4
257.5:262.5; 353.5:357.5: 6.0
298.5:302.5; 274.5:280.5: 5.3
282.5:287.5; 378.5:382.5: 3.1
